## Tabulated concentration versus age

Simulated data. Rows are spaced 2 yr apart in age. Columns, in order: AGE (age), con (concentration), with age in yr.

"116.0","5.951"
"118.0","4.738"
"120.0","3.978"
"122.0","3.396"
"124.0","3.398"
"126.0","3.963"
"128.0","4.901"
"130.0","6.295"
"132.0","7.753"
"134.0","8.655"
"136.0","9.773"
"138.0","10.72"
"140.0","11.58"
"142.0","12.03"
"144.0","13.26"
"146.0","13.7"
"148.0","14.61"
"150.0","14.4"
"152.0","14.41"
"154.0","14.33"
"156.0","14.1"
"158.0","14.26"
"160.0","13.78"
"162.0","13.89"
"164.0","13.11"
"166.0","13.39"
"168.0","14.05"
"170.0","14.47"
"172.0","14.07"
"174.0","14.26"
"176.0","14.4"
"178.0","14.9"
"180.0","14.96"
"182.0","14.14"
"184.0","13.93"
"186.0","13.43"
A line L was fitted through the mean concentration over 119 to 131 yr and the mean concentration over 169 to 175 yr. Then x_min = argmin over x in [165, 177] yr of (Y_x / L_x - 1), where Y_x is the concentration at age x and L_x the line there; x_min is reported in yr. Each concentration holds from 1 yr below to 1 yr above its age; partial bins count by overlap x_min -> 176.0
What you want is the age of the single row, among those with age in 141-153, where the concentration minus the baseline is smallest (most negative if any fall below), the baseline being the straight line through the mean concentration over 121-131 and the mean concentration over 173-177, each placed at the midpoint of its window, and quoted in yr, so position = 142.0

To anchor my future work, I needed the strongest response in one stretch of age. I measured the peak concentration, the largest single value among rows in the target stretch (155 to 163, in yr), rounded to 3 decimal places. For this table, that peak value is 14.260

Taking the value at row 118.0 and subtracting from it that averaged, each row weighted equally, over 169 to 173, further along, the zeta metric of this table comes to -10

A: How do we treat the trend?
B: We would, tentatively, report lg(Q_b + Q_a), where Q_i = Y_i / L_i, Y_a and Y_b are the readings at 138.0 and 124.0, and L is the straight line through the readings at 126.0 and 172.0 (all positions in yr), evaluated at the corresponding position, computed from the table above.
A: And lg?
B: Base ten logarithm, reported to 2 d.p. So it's 0.41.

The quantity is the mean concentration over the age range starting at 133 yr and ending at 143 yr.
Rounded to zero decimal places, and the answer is 11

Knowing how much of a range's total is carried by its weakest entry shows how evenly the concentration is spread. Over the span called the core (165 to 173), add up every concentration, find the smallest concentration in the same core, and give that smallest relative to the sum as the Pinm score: 0.239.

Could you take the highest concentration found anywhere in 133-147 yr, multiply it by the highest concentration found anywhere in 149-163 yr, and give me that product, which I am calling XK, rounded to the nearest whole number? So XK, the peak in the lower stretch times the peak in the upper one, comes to 197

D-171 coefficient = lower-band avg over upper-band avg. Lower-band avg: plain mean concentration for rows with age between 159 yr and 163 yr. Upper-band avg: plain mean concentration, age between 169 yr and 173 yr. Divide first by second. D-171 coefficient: 0.97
